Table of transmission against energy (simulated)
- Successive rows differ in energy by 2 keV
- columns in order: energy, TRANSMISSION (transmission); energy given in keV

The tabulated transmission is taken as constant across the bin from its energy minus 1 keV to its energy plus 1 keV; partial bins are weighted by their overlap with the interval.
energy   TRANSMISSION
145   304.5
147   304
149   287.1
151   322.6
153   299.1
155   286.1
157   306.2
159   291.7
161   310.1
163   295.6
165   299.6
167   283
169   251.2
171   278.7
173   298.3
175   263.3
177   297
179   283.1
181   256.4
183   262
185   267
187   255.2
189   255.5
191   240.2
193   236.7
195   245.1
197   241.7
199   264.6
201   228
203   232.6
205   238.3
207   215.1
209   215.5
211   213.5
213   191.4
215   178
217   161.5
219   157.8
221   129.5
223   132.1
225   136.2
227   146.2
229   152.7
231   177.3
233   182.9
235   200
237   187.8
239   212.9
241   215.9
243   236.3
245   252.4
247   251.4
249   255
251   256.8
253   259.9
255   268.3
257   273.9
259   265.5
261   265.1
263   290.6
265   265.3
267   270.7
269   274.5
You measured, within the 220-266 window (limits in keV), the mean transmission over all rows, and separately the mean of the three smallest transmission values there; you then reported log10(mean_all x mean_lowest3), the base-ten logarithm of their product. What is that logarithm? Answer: 4.5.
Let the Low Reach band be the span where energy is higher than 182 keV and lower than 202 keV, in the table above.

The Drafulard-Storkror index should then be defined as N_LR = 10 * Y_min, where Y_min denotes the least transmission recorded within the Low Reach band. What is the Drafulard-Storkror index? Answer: 2280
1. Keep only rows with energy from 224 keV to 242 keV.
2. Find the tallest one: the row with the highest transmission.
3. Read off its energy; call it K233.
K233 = 241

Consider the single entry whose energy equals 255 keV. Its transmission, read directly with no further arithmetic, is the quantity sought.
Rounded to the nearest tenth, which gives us 268.3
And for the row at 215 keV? 178.0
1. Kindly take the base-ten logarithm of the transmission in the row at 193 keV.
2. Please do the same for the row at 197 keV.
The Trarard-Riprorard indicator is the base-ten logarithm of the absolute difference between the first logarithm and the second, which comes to -2.0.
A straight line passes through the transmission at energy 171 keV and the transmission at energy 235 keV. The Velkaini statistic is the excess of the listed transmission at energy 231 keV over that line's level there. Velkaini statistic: -28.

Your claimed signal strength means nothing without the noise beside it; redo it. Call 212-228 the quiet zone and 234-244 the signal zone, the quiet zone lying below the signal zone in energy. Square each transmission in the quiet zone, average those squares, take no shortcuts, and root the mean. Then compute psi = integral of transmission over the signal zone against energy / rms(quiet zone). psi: 14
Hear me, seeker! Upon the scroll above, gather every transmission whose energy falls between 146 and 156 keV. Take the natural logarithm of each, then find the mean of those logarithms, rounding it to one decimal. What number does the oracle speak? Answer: 5.7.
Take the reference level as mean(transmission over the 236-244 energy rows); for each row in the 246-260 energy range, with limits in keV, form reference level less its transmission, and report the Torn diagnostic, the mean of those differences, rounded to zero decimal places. -48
